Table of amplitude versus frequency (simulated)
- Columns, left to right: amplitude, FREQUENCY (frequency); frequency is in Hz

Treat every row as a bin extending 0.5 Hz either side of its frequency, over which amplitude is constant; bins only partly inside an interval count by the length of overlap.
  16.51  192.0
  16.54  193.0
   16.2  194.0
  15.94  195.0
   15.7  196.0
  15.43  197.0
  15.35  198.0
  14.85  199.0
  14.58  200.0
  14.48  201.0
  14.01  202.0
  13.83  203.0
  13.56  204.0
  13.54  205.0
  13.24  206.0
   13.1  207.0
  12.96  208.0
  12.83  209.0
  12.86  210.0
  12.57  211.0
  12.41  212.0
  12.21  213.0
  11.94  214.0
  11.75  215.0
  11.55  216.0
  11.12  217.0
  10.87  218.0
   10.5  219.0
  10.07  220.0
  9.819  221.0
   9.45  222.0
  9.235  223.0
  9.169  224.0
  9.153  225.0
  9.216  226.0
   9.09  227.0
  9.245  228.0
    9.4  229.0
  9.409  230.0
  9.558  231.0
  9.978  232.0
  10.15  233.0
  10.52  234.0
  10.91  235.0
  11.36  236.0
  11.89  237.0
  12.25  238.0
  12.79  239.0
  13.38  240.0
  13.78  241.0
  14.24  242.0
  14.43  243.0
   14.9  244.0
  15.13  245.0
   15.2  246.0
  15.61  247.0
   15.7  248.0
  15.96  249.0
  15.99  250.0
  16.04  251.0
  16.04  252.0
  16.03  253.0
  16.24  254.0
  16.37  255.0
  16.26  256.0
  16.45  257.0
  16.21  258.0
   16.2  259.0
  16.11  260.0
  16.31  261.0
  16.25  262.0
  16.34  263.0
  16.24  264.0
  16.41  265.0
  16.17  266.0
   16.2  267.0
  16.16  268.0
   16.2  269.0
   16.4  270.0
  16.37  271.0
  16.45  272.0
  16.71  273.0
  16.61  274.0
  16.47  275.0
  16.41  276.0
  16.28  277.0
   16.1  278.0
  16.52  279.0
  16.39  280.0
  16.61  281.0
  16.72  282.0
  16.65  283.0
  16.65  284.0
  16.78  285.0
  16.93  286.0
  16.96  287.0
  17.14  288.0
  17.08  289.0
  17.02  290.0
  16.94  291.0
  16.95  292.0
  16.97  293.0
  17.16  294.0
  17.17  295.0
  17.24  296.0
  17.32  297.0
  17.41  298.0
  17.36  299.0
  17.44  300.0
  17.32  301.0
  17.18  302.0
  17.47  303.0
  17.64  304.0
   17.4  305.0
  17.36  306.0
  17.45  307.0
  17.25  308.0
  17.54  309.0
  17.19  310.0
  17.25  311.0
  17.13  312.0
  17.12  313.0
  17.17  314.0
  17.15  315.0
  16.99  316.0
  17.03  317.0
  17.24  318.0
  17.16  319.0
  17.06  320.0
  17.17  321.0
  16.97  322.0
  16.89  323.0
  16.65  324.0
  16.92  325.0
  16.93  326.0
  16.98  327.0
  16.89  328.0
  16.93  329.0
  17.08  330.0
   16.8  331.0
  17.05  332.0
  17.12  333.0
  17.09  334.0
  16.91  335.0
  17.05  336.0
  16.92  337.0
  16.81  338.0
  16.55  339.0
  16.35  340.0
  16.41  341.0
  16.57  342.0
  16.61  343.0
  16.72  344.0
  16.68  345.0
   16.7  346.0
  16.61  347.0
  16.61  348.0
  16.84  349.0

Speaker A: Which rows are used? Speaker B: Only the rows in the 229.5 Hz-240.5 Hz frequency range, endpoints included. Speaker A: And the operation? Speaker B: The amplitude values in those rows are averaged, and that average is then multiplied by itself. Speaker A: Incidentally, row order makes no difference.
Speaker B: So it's 123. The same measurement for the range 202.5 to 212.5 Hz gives 171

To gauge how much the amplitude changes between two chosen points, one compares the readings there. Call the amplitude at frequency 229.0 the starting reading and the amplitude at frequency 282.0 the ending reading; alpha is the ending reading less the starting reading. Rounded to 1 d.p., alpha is 7.3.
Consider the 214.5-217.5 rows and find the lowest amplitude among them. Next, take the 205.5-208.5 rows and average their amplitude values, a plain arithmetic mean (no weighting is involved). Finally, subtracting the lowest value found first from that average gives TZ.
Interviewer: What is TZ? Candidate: 2.0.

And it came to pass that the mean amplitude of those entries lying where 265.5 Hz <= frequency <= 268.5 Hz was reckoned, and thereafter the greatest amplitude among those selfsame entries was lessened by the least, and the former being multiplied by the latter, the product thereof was 1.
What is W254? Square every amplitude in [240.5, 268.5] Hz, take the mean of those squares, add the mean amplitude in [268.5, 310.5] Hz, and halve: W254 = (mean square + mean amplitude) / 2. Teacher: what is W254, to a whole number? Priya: 134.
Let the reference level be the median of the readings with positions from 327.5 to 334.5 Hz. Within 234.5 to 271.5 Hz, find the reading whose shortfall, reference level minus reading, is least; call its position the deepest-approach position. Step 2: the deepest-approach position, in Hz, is 257.0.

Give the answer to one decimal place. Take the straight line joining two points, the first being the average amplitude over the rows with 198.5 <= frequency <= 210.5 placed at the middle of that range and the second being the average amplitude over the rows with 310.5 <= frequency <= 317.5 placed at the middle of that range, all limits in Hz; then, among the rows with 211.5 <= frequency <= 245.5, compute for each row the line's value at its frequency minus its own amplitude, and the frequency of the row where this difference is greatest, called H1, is 227.0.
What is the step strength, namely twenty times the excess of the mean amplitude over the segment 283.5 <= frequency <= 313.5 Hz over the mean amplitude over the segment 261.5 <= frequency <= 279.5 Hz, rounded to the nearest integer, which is 17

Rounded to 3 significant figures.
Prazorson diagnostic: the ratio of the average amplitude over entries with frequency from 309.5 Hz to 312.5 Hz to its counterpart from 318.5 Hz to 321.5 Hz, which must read 1.00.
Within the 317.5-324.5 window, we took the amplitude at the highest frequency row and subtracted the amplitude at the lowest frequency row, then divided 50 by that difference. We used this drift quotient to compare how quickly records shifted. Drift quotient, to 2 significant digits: -85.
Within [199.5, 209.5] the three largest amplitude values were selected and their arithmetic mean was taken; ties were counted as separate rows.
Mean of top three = 14.4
